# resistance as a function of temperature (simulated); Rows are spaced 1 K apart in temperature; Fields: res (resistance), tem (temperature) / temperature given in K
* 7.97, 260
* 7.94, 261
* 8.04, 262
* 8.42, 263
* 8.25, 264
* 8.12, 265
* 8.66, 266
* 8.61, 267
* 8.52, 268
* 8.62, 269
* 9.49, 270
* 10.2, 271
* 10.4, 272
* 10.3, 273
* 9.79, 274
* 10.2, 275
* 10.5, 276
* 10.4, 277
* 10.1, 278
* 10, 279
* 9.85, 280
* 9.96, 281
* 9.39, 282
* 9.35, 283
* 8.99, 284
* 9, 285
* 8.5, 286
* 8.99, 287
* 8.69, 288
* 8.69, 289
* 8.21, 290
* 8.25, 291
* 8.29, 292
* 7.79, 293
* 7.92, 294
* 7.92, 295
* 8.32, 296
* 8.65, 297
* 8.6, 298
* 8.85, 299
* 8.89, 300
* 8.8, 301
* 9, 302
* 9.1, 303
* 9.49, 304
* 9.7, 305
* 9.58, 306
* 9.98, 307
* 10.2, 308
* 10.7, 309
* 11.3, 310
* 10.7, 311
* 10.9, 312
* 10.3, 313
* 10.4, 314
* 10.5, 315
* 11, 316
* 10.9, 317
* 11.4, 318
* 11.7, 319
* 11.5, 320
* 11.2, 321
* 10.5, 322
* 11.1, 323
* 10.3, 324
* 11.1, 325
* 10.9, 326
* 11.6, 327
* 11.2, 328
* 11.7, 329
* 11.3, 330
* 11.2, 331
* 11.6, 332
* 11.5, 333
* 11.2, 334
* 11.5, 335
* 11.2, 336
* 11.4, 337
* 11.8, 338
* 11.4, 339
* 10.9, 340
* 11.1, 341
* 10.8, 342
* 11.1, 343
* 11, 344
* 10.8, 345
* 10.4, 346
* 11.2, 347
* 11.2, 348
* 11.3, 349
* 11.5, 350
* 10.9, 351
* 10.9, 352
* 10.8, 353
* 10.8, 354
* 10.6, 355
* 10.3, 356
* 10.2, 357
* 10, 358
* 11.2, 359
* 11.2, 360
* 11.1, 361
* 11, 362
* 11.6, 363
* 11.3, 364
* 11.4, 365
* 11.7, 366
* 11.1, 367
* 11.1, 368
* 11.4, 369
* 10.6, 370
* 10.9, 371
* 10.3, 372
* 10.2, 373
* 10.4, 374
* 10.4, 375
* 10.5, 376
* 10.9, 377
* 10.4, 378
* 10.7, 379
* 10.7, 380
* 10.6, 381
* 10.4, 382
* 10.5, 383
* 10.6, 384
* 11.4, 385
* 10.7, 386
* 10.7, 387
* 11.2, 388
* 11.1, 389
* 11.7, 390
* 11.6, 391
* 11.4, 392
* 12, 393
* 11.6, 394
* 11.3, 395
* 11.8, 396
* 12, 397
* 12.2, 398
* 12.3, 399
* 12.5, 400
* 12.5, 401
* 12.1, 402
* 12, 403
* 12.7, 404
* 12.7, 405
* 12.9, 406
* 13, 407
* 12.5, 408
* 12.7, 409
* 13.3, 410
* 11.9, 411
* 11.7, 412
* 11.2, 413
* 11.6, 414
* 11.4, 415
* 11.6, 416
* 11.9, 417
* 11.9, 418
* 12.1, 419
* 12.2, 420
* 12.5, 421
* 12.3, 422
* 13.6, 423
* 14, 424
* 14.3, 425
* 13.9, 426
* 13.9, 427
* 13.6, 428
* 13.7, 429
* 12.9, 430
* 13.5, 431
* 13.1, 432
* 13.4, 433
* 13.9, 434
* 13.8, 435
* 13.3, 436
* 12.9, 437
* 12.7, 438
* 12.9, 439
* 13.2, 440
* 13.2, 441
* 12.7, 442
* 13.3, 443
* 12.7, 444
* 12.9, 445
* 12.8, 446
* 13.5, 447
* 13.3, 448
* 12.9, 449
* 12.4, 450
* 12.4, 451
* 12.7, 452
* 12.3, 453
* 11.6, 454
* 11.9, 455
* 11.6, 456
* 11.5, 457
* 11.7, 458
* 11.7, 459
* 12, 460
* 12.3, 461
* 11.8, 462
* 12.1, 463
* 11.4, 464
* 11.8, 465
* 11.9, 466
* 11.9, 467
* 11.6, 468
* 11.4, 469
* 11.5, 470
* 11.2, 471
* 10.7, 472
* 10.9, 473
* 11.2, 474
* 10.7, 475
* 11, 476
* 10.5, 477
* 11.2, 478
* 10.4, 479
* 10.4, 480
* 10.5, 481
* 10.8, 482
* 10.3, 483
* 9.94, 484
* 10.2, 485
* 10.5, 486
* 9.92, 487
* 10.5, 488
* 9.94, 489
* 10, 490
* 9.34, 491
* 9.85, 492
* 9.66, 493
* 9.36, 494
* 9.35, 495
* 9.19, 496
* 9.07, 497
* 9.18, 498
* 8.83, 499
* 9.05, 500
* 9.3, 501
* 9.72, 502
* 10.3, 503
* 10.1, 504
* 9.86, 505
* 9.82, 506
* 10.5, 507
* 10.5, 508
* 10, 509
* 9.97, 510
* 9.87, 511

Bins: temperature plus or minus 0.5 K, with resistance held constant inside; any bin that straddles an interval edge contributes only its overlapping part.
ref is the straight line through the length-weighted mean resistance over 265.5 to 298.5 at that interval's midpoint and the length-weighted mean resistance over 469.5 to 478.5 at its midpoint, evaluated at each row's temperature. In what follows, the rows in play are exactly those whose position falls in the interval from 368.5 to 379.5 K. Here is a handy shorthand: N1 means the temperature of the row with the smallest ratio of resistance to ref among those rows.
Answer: 373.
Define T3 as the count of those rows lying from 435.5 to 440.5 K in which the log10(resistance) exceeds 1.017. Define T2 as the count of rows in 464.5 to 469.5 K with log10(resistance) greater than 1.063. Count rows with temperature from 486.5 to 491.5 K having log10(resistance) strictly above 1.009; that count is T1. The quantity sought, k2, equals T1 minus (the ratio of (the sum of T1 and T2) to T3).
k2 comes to 0.0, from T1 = 1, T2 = 4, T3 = 5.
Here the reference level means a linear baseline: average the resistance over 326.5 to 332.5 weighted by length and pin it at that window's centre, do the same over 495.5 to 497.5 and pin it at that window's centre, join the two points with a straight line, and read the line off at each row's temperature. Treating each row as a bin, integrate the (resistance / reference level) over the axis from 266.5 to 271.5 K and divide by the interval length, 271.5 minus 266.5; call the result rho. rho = 0.74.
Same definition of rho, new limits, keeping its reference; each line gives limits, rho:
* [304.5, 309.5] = 0.85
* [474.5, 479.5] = 1.14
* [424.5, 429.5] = 1.38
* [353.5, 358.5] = 0.94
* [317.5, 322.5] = 0.97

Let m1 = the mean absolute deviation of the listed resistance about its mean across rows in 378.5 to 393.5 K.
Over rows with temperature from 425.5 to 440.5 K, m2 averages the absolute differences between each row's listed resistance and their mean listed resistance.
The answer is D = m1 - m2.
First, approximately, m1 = 0.43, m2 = 0.35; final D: 0.08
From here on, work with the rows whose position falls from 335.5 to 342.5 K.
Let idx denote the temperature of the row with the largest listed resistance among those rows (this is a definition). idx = 338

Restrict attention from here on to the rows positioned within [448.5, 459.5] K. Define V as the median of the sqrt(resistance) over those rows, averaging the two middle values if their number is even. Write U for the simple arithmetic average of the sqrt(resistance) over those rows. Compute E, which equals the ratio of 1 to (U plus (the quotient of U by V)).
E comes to 0.223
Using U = 3.47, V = 3.45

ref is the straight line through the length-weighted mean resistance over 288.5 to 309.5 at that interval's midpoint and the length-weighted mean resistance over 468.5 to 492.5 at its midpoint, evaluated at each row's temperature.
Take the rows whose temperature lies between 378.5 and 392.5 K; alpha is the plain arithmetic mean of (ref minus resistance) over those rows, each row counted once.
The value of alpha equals -1.3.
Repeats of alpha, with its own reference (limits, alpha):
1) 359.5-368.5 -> -1.8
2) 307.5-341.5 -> -2.0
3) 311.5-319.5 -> -1.8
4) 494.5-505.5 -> 1.3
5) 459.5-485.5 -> -0.7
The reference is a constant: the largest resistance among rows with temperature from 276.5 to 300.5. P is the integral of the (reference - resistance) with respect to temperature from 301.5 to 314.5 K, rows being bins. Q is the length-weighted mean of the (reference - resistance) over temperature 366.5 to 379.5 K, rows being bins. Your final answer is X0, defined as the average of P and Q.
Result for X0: 2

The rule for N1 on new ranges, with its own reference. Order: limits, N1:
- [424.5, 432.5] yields 430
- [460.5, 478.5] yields 477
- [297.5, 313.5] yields 298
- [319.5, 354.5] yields 346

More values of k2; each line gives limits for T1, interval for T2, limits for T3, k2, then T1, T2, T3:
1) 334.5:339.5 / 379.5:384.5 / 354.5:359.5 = 2.5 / 5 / 0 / 2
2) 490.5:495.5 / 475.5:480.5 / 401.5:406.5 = 0.0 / 0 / 0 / 5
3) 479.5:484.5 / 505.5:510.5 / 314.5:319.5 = 3.2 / 4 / 0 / 5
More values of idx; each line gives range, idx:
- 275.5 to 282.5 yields 276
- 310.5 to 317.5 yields 316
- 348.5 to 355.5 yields 350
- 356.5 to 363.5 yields 363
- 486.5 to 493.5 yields 488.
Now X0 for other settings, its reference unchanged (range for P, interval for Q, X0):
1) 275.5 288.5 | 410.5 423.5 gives 5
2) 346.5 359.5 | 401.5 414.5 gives -4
